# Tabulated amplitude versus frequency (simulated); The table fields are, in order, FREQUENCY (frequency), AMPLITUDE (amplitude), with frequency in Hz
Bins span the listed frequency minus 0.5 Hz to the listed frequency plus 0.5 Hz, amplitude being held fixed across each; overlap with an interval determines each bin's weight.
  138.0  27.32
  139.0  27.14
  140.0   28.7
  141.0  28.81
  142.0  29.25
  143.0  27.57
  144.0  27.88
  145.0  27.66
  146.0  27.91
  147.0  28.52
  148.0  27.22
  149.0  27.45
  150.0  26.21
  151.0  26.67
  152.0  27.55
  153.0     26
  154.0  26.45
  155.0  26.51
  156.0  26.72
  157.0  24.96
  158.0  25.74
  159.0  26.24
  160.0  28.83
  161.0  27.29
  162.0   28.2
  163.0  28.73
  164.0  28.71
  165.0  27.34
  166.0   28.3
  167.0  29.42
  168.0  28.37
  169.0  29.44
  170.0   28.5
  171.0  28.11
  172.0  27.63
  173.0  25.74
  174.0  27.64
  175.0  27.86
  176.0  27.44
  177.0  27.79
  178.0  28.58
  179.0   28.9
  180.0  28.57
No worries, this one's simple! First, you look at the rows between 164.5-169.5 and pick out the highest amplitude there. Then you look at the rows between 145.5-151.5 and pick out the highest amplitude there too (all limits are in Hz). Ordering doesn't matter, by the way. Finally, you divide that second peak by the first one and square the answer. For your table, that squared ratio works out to 0.94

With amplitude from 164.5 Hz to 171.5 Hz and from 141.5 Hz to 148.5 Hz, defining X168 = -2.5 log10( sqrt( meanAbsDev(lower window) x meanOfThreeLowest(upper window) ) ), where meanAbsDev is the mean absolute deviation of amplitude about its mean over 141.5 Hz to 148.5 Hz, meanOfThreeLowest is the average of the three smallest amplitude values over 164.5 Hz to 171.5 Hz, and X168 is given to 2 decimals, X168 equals -1.44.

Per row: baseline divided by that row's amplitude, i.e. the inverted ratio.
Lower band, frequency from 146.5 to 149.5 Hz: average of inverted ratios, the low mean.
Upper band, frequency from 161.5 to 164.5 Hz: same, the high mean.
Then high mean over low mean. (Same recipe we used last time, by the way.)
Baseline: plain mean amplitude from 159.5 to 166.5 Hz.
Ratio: 0.97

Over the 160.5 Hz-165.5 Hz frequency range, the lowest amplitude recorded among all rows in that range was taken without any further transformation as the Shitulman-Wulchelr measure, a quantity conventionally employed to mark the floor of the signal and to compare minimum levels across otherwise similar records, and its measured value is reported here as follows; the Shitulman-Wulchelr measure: 27.29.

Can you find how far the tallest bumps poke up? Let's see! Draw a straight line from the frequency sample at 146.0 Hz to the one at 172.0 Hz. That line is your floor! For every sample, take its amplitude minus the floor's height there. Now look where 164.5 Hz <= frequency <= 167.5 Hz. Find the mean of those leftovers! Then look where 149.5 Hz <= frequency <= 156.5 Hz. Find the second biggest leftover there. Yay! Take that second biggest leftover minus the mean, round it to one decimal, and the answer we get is -1.7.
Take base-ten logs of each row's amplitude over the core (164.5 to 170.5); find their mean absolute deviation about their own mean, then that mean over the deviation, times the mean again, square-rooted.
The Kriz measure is 15.5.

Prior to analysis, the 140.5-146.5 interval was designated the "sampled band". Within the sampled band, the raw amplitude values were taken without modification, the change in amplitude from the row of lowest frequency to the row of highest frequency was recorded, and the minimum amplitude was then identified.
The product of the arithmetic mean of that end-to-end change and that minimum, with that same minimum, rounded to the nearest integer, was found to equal 368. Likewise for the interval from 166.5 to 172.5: 357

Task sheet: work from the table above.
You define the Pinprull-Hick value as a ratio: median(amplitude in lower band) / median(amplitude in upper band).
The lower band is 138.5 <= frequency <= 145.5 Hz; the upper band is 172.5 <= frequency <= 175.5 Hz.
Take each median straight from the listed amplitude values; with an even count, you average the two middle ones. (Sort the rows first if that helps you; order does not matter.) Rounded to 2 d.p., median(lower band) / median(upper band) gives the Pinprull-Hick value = 1.01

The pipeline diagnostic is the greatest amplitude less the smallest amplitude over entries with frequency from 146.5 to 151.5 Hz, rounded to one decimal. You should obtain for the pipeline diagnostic 2.3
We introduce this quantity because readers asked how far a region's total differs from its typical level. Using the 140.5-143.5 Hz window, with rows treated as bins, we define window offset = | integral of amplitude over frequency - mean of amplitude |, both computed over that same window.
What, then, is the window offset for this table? 57.1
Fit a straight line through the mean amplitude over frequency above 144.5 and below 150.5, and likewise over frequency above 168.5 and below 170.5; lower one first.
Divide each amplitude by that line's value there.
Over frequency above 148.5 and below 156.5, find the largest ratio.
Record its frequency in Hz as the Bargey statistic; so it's 149.0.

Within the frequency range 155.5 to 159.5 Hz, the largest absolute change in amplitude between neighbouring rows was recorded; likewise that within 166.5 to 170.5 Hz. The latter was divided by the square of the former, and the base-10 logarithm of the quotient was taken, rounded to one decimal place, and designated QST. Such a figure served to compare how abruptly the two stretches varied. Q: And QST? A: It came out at -0.5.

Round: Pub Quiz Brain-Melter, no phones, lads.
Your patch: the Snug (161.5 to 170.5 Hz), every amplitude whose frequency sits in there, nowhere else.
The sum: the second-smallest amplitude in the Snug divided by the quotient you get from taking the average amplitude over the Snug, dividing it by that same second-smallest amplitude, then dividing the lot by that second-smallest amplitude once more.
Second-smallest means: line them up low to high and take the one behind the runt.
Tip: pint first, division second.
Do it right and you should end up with 785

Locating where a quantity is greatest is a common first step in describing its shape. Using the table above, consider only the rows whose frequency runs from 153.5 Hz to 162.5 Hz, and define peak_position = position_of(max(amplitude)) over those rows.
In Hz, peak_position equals 160.0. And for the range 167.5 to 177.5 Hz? 169.0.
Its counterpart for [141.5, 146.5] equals 142.0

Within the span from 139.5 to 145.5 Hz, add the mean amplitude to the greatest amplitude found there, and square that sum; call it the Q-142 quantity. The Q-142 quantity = 3313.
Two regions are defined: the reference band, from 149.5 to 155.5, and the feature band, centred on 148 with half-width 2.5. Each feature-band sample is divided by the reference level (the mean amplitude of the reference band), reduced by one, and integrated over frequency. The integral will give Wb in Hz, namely 0.17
